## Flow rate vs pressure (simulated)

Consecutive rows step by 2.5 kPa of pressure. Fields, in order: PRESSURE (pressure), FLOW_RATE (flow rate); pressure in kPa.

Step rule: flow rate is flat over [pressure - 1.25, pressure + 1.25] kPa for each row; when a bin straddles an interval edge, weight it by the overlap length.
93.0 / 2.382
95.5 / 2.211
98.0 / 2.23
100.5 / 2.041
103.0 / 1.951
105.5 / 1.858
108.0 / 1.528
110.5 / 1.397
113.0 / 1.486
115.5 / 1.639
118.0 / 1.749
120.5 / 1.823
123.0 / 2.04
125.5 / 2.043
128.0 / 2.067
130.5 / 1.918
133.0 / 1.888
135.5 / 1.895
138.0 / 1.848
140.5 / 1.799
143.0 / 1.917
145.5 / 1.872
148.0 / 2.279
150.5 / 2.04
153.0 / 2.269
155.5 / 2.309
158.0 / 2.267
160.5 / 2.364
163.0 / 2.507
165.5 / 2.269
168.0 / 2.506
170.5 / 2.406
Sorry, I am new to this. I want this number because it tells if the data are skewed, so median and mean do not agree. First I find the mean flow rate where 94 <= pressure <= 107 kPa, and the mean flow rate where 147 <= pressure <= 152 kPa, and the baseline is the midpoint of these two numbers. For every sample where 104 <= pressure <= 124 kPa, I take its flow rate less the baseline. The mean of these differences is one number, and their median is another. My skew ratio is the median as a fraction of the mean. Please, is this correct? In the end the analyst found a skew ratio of 0.99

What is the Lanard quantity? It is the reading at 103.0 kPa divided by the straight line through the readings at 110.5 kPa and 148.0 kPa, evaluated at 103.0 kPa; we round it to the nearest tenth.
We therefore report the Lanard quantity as 1.6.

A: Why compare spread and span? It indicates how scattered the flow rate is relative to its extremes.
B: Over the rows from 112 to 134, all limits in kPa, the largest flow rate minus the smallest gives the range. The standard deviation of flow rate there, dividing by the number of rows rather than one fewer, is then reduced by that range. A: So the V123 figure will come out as -0.39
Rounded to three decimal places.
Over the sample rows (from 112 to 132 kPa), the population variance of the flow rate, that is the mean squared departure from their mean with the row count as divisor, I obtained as 0.039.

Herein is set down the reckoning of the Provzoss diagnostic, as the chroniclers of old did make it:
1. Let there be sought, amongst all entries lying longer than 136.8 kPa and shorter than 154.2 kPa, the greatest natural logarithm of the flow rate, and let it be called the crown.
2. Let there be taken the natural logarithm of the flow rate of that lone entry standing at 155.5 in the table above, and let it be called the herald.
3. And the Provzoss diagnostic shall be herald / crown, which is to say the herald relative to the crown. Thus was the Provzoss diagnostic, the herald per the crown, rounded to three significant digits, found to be 1.02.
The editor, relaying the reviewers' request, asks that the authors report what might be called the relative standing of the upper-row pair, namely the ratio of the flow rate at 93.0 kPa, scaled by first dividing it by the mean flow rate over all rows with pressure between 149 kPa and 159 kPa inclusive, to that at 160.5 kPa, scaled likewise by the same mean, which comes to 1.01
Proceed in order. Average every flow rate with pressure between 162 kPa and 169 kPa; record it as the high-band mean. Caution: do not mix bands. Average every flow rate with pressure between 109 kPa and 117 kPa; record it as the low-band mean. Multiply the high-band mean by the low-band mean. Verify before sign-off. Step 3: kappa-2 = 3.7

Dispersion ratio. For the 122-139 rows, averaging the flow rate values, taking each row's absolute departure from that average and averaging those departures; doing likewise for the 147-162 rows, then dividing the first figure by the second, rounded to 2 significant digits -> 1.1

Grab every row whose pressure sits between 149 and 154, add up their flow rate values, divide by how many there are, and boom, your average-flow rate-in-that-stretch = 2.2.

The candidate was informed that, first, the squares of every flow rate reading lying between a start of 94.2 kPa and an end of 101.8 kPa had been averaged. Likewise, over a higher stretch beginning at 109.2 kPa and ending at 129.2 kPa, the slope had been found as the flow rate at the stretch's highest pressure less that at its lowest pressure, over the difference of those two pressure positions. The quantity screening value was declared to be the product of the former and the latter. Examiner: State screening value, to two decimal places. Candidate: 0.18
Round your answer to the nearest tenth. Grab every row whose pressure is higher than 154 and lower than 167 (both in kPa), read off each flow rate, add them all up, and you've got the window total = 11.7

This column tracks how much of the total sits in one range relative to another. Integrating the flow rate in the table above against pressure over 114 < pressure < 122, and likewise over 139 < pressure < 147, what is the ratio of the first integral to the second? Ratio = 0.93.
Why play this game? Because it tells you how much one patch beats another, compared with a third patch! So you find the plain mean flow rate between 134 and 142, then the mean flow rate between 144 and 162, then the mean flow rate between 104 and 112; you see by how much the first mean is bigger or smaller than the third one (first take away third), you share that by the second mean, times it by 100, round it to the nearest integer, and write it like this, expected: 11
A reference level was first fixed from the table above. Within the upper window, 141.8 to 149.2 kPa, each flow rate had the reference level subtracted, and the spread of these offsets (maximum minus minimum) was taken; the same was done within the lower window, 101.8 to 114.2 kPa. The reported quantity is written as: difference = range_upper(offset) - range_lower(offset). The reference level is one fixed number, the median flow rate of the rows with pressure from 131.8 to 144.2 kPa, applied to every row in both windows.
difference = -0.15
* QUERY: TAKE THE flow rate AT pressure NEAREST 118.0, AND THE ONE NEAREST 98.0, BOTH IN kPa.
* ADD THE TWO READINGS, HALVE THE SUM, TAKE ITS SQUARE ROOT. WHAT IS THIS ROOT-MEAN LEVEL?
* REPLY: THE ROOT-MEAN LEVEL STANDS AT 1.41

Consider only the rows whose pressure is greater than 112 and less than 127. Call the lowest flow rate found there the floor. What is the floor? 1.486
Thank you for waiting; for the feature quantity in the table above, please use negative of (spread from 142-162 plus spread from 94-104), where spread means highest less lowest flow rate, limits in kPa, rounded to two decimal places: -0.77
